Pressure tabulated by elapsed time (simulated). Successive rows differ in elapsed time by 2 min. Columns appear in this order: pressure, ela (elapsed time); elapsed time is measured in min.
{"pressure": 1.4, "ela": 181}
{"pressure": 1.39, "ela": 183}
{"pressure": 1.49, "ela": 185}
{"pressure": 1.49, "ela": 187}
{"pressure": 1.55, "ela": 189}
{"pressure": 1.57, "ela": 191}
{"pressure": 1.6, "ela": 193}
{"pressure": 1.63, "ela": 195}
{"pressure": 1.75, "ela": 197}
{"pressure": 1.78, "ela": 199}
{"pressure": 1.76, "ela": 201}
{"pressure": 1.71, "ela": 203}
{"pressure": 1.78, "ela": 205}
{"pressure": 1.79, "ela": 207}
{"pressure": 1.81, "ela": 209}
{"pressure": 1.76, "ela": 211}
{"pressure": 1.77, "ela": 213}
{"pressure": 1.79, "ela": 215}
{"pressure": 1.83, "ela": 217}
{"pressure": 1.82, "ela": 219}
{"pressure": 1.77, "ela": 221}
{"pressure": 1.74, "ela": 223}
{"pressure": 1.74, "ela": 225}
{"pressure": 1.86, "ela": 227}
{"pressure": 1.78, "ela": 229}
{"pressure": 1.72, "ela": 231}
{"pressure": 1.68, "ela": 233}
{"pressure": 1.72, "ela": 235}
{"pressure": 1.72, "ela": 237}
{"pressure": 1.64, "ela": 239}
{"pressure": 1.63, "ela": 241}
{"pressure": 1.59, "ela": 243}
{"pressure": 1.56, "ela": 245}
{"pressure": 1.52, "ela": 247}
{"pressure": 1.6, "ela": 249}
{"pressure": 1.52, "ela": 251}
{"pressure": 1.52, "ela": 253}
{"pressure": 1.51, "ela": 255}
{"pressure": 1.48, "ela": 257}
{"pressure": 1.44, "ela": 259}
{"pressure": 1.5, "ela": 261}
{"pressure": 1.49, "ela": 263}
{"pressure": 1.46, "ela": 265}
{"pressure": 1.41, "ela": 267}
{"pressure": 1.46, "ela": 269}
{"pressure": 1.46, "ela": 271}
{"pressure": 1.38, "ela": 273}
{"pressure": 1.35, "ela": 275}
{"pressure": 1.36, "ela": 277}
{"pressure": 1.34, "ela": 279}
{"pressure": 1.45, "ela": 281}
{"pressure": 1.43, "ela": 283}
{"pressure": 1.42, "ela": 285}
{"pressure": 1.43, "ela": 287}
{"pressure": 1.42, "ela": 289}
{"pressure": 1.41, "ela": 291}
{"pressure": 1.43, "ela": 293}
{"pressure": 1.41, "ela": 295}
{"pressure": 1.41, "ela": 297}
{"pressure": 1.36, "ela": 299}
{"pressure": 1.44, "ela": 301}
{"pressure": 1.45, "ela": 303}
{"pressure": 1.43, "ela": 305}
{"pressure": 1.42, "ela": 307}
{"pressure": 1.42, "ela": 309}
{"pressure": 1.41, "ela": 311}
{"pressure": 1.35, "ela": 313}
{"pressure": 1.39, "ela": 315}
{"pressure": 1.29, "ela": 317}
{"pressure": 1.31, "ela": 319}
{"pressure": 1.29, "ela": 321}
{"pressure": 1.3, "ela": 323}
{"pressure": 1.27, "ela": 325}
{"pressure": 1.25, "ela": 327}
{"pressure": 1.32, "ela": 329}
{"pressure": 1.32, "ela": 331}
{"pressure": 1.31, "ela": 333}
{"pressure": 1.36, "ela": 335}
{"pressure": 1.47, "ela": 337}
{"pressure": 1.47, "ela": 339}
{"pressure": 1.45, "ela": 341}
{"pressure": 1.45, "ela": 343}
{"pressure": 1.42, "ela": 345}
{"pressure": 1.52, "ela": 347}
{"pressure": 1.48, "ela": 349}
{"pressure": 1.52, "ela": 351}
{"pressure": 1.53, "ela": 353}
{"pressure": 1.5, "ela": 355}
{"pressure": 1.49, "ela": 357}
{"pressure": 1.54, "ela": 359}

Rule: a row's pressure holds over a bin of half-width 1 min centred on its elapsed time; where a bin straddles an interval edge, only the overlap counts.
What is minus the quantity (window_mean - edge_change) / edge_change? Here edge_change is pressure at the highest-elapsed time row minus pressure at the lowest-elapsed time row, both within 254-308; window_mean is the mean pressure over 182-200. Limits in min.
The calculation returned 19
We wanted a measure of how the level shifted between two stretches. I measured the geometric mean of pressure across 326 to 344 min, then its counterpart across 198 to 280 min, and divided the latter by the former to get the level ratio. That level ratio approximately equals 1.17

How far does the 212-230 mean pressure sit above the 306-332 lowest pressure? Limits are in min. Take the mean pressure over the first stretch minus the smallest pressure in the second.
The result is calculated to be 0.54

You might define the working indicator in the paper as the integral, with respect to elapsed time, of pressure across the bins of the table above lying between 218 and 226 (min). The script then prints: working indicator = 14.1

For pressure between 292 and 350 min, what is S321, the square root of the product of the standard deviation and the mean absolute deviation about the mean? 0.067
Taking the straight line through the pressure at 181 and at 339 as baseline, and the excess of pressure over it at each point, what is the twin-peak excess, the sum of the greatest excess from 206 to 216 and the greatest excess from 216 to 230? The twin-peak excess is 0.8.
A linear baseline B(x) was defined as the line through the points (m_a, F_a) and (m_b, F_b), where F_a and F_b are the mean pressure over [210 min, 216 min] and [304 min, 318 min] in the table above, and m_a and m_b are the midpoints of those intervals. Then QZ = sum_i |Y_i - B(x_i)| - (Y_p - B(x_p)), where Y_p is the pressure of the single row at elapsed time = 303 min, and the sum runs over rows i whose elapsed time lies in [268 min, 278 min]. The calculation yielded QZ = 0.64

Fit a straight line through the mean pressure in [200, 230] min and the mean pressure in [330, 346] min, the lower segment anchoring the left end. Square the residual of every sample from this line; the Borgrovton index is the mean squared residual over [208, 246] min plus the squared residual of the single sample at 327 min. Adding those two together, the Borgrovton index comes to 0.039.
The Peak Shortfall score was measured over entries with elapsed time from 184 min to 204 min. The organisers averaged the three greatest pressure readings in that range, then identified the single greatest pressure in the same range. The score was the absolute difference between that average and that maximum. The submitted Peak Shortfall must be 0.017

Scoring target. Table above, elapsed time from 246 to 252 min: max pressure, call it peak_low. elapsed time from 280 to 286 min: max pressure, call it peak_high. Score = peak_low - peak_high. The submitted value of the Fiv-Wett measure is 0.15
